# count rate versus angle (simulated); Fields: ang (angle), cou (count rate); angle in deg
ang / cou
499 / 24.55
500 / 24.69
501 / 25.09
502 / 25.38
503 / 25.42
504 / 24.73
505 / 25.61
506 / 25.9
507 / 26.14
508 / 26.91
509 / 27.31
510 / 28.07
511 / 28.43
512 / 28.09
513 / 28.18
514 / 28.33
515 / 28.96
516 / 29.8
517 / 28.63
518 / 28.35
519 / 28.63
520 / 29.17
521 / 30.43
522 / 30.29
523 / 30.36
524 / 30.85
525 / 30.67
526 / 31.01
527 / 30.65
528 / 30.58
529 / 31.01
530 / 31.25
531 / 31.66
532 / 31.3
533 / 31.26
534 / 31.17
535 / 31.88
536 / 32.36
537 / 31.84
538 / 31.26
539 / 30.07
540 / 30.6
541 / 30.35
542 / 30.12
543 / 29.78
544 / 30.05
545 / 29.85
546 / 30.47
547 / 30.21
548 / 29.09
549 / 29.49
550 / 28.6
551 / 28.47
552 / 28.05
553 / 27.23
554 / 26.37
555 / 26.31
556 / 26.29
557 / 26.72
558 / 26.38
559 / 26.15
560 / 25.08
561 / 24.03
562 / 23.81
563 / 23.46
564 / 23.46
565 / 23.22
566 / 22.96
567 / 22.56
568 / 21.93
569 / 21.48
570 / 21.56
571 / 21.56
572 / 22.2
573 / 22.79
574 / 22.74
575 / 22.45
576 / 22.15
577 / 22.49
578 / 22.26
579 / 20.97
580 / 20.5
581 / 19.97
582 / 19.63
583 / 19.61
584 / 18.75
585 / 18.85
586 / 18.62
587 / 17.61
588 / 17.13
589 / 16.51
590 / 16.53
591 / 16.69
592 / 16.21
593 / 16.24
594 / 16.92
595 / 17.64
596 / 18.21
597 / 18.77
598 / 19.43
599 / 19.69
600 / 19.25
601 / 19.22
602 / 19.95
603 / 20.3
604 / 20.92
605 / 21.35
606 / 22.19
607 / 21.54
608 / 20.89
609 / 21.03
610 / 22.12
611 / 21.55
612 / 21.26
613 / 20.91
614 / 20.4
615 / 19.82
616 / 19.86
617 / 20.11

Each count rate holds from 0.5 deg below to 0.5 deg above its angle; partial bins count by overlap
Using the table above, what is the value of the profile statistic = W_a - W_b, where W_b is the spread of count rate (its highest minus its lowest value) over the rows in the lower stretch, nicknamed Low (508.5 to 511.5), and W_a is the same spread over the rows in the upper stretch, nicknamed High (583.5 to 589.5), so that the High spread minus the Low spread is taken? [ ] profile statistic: 1.2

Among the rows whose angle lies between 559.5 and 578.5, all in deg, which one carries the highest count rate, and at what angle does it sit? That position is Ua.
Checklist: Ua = 560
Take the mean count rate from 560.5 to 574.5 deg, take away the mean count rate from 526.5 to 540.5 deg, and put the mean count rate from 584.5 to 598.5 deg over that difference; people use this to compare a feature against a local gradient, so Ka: -2.1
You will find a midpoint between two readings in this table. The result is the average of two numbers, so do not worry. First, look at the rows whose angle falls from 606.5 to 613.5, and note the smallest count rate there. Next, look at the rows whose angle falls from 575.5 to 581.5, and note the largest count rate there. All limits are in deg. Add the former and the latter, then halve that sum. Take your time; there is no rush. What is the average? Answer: 22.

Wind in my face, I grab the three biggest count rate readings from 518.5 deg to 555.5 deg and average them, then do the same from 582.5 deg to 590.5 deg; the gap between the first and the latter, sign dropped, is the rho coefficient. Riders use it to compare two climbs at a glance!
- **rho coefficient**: 13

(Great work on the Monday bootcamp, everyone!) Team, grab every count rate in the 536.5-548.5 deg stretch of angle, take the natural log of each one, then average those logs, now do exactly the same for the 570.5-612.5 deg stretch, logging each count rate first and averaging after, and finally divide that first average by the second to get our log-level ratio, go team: 1.14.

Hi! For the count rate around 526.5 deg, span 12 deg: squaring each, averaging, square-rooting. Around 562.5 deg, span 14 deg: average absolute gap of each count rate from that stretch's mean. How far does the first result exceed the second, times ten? 294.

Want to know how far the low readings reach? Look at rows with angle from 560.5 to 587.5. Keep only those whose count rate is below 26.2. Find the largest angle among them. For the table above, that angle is 587 deg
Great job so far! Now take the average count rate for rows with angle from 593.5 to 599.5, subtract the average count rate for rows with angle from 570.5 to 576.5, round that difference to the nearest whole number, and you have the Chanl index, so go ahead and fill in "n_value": -4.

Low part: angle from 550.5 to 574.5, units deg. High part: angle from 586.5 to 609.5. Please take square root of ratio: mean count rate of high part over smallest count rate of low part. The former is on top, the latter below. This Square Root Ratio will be 0.94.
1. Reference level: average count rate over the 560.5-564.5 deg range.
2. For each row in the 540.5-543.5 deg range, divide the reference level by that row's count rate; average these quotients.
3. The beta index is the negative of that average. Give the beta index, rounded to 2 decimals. -0.79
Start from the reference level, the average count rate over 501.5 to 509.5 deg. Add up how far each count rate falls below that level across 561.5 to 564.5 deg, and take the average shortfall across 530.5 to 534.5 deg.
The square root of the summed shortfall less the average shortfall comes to 3.5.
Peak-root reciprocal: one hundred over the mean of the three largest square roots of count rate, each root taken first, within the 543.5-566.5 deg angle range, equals 18.2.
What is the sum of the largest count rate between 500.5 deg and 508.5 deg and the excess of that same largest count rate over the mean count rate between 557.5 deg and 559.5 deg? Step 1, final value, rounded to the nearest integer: 28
